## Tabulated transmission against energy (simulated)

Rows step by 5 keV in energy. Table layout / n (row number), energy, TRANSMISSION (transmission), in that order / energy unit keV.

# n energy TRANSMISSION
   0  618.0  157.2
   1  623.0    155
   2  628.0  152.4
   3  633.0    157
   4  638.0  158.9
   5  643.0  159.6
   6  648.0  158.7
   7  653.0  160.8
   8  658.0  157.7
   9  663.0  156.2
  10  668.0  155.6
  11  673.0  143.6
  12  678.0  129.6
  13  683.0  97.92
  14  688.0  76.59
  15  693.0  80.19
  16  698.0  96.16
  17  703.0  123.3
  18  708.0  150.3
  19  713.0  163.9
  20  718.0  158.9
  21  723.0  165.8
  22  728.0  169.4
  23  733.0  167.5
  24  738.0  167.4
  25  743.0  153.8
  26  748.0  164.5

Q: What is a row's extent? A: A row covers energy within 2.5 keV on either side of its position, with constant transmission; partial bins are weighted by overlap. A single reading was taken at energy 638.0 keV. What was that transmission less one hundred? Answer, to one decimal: 58.9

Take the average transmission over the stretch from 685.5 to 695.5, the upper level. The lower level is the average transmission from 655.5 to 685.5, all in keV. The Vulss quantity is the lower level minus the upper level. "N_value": 62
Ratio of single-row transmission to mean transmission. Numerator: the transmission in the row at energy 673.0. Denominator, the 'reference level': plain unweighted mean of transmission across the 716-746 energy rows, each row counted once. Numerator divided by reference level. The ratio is 0.88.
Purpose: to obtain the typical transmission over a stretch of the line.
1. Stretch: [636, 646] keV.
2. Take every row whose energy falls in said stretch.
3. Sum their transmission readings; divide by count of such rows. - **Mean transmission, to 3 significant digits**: 159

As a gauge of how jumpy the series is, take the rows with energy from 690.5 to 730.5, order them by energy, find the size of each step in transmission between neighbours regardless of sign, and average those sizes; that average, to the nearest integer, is 14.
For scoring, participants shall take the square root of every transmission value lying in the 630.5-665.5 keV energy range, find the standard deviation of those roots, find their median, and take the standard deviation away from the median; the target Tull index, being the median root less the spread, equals 12.5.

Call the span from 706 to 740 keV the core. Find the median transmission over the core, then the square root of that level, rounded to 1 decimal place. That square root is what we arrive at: 12.9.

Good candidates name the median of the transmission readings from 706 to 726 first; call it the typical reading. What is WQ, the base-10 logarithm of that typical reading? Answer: 2.21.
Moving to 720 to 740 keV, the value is 2.22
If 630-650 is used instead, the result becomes 2.20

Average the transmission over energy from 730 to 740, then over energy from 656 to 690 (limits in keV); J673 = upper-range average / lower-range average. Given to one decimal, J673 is 1.3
